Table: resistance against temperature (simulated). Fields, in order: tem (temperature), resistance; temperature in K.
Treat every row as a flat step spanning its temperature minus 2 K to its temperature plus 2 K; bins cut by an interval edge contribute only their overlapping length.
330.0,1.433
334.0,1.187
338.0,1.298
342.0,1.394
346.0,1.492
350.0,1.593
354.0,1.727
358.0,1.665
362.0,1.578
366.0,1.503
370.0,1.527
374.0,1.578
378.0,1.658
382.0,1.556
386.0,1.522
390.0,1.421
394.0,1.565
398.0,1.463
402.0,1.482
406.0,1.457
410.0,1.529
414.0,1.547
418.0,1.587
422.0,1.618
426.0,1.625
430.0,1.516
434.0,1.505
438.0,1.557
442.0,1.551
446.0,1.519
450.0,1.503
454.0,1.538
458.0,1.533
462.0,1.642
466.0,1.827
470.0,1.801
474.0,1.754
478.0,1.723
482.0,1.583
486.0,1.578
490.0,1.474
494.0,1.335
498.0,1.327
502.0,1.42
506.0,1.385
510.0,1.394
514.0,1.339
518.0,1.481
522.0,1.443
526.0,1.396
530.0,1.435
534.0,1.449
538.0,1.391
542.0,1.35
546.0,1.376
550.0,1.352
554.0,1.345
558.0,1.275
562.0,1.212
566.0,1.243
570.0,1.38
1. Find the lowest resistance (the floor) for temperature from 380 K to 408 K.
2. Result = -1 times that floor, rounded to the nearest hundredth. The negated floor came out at -1.42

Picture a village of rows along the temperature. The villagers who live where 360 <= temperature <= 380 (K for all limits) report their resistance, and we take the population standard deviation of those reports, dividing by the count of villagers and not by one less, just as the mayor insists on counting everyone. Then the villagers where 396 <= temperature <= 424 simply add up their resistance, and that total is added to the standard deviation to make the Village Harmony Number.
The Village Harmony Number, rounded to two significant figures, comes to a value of 11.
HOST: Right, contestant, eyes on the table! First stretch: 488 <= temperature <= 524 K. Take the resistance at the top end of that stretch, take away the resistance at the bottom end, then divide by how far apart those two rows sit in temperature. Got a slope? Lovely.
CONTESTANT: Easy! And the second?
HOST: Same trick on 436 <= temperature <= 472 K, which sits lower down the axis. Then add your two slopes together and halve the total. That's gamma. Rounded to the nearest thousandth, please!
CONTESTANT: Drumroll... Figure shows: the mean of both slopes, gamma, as 0.003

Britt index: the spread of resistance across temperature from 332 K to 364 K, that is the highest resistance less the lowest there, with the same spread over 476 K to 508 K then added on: 0.9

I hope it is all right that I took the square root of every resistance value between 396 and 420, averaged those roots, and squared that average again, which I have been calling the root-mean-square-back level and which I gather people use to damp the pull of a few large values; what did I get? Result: 1.51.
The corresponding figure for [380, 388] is 1.54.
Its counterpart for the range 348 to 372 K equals 1.60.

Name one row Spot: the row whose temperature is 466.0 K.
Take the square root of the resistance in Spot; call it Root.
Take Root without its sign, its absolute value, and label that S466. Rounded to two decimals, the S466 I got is 1.35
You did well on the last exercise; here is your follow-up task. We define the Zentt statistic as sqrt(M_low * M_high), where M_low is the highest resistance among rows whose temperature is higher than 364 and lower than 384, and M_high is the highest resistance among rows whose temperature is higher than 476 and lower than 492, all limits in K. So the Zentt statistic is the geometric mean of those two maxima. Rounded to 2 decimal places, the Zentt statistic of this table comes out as 1.69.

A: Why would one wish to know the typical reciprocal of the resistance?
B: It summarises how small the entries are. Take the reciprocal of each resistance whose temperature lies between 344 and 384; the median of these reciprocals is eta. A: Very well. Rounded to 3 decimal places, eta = 0.634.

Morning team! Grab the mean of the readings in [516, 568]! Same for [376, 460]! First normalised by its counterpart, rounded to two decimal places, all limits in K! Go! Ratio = 0.89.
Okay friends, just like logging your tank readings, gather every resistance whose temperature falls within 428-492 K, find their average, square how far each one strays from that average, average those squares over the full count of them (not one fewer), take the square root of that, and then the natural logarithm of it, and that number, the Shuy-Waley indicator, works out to -2.21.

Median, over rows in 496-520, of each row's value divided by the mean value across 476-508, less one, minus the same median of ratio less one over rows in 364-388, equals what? -0.10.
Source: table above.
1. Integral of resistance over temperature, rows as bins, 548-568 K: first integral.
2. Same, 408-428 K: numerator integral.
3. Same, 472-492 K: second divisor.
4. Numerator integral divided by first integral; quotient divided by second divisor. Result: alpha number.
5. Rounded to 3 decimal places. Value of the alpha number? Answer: 0.038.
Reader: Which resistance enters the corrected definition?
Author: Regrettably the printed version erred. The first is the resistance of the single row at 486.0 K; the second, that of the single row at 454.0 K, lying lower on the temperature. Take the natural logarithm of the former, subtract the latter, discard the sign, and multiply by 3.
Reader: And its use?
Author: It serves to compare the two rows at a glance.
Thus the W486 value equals 3.25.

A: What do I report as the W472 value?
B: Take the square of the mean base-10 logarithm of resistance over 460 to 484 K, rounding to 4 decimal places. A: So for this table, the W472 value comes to 0.0554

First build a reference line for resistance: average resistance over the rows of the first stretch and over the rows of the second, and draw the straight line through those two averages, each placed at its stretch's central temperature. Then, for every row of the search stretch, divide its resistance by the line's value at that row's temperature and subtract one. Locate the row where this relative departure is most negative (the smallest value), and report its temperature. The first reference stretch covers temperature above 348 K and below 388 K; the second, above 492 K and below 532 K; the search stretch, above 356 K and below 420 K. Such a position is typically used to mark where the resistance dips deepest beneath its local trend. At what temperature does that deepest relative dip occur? 390.0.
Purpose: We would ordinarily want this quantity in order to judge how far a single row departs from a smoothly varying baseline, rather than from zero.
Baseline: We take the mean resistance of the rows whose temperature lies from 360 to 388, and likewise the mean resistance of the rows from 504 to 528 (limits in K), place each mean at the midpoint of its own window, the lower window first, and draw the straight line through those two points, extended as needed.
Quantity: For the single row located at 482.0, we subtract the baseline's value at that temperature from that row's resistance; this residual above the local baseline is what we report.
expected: 0.140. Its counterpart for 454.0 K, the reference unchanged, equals 0.064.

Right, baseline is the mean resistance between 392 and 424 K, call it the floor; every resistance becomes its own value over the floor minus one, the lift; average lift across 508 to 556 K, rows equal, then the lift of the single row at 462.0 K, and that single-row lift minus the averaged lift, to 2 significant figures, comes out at 0.16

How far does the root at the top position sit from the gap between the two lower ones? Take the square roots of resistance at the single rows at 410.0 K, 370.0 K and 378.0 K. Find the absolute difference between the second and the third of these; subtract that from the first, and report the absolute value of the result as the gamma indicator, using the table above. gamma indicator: 1.18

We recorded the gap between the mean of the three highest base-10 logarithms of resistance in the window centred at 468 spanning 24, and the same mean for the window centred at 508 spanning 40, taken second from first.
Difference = 0.088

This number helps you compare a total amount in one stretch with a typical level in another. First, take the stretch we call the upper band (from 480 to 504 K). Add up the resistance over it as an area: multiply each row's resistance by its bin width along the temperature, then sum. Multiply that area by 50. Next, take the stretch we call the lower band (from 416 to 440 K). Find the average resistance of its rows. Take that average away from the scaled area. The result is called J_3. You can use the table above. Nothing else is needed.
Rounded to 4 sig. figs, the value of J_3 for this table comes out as 1742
